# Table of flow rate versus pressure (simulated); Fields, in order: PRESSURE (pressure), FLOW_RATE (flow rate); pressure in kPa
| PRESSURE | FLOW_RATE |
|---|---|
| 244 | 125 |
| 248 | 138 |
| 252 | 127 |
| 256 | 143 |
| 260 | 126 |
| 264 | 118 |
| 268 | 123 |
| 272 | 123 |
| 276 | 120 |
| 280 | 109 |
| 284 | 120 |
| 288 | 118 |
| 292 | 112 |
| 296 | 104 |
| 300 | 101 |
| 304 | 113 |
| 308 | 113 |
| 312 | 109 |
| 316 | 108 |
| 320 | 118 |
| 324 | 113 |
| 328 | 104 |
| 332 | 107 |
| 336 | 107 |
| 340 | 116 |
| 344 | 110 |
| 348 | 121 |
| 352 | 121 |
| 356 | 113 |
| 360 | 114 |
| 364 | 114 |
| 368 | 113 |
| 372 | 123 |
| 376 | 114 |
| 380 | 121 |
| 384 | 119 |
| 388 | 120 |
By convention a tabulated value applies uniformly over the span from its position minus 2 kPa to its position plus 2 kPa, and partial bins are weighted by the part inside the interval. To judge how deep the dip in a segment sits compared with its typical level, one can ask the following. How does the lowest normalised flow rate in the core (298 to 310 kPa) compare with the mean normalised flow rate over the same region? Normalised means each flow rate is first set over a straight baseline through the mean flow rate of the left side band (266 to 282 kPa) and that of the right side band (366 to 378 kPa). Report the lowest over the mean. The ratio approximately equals 0.926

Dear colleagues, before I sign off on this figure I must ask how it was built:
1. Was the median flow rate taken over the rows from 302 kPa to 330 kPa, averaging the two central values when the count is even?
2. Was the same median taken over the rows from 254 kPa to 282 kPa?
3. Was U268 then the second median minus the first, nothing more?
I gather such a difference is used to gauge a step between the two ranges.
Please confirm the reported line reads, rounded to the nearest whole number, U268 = 10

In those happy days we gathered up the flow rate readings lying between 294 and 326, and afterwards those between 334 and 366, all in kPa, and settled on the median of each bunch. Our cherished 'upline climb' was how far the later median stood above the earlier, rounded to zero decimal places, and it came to 3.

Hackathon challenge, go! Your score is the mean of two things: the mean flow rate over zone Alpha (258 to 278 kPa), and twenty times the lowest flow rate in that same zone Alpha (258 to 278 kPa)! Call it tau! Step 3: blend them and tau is 1241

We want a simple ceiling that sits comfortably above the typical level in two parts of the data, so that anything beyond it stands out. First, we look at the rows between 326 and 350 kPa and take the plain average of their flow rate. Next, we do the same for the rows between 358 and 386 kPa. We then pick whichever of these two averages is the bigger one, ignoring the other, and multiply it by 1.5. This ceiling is 175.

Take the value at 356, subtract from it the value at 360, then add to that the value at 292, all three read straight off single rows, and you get 111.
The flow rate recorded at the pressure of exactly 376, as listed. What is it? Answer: 114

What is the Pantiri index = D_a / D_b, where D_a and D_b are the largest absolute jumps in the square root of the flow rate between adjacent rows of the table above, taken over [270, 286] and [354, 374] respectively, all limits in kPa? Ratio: 1.1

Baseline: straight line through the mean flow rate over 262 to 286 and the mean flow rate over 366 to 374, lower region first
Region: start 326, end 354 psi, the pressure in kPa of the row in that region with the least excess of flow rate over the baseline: 328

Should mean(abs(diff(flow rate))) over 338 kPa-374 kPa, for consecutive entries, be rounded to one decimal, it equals 4.6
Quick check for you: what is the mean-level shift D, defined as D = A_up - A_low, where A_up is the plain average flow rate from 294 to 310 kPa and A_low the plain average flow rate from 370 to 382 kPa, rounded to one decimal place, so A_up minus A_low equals -11.6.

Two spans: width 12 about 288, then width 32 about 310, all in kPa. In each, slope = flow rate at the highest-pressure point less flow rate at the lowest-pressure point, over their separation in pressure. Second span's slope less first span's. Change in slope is 1.3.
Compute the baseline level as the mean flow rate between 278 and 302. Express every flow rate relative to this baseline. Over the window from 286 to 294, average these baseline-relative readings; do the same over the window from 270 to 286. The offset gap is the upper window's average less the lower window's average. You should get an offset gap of -3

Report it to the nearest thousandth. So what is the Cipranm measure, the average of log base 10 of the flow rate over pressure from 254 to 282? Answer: 2.089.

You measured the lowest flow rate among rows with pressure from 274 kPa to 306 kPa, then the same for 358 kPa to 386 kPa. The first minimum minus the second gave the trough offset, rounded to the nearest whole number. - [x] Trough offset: -12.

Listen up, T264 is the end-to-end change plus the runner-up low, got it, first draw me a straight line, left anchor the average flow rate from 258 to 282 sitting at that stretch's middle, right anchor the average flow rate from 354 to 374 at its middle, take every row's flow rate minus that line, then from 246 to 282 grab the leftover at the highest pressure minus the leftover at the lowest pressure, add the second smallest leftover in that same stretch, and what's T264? -30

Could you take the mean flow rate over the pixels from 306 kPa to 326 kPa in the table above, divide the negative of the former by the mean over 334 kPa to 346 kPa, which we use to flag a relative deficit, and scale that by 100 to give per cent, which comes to -101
